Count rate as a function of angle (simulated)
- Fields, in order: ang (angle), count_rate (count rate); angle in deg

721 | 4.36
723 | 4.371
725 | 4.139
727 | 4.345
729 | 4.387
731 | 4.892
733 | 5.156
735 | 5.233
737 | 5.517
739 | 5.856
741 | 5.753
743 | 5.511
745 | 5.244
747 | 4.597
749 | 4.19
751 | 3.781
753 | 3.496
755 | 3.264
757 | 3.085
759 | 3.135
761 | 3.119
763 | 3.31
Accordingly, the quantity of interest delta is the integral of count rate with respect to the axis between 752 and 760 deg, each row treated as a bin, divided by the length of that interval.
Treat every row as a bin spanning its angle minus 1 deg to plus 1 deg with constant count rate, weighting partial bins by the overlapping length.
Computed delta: 3.2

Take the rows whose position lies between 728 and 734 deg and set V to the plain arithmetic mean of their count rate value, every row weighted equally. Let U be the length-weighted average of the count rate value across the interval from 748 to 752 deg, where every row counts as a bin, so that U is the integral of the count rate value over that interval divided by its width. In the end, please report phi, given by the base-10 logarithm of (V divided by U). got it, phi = 0.082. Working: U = 4.0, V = 4.8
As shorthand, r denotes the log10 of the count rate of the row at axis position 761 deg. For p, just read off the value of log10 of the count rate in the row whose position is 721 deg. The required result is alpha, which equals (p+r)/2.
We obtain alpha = 0.57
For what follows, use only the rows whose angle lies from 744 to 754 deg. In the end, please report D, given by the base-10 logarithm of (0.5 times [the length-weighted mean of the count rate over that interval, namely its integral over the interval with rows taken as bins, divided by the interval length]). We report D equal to 0.33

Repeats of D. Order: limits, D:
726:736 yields 0.38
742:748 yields 0.41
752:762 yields 0.21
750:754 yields 0.26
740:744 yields 0.45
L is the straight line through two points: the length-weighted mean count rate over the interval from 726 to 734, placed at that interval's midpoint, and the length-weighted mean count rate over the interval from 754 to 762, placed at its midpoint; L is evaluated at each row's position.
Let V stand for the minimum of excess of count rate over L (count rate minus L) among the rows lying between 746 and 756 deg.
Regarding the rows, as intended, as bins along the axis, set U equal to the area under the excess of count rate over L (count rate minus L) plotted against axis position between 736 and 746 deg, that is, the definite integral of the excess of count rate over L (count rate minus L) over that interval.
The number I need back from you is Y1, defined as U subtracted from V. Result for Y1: -15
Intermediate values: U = 14.9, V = -0.1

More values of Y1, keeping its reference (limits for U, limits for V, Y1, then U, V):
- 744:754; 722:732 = -7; 6.1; -0.8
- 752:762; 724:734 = -1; 0.1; -0.8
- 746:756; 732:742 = -3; 3.3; 0.6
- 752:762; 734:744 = 1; 0.1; 0.8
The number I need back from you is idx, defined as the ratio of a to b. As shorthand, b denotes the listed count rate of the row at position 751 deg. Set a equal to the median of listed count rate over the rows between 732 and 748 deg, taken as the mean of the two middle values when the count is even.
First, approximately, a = 5.4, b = 3.781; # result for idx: 1.42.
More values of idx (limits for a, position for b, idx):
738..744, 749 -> 1.37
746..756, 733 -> 0.73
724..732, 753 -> 1.25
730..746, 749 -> 1.28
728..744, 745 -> 1.02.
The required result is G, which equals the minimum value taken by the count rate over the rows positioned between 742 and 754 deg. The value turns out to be 3.496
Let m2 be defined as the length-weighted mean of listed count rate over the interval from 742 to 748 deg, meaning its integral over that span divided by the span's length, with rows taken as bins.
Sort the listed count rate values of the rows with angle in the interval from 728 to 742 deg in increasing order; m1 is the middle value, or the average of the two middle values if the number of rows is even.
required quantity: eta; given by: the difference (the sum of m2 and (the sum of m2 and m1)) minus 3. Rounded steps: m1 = 5.2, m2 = 5.1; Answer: 12.5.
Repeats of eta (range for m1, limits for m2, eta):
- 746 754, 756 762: 7.2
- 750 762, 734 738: 10.9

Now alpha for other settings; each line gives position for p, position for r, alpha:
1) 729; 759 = 0.57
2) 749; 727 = 0.63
